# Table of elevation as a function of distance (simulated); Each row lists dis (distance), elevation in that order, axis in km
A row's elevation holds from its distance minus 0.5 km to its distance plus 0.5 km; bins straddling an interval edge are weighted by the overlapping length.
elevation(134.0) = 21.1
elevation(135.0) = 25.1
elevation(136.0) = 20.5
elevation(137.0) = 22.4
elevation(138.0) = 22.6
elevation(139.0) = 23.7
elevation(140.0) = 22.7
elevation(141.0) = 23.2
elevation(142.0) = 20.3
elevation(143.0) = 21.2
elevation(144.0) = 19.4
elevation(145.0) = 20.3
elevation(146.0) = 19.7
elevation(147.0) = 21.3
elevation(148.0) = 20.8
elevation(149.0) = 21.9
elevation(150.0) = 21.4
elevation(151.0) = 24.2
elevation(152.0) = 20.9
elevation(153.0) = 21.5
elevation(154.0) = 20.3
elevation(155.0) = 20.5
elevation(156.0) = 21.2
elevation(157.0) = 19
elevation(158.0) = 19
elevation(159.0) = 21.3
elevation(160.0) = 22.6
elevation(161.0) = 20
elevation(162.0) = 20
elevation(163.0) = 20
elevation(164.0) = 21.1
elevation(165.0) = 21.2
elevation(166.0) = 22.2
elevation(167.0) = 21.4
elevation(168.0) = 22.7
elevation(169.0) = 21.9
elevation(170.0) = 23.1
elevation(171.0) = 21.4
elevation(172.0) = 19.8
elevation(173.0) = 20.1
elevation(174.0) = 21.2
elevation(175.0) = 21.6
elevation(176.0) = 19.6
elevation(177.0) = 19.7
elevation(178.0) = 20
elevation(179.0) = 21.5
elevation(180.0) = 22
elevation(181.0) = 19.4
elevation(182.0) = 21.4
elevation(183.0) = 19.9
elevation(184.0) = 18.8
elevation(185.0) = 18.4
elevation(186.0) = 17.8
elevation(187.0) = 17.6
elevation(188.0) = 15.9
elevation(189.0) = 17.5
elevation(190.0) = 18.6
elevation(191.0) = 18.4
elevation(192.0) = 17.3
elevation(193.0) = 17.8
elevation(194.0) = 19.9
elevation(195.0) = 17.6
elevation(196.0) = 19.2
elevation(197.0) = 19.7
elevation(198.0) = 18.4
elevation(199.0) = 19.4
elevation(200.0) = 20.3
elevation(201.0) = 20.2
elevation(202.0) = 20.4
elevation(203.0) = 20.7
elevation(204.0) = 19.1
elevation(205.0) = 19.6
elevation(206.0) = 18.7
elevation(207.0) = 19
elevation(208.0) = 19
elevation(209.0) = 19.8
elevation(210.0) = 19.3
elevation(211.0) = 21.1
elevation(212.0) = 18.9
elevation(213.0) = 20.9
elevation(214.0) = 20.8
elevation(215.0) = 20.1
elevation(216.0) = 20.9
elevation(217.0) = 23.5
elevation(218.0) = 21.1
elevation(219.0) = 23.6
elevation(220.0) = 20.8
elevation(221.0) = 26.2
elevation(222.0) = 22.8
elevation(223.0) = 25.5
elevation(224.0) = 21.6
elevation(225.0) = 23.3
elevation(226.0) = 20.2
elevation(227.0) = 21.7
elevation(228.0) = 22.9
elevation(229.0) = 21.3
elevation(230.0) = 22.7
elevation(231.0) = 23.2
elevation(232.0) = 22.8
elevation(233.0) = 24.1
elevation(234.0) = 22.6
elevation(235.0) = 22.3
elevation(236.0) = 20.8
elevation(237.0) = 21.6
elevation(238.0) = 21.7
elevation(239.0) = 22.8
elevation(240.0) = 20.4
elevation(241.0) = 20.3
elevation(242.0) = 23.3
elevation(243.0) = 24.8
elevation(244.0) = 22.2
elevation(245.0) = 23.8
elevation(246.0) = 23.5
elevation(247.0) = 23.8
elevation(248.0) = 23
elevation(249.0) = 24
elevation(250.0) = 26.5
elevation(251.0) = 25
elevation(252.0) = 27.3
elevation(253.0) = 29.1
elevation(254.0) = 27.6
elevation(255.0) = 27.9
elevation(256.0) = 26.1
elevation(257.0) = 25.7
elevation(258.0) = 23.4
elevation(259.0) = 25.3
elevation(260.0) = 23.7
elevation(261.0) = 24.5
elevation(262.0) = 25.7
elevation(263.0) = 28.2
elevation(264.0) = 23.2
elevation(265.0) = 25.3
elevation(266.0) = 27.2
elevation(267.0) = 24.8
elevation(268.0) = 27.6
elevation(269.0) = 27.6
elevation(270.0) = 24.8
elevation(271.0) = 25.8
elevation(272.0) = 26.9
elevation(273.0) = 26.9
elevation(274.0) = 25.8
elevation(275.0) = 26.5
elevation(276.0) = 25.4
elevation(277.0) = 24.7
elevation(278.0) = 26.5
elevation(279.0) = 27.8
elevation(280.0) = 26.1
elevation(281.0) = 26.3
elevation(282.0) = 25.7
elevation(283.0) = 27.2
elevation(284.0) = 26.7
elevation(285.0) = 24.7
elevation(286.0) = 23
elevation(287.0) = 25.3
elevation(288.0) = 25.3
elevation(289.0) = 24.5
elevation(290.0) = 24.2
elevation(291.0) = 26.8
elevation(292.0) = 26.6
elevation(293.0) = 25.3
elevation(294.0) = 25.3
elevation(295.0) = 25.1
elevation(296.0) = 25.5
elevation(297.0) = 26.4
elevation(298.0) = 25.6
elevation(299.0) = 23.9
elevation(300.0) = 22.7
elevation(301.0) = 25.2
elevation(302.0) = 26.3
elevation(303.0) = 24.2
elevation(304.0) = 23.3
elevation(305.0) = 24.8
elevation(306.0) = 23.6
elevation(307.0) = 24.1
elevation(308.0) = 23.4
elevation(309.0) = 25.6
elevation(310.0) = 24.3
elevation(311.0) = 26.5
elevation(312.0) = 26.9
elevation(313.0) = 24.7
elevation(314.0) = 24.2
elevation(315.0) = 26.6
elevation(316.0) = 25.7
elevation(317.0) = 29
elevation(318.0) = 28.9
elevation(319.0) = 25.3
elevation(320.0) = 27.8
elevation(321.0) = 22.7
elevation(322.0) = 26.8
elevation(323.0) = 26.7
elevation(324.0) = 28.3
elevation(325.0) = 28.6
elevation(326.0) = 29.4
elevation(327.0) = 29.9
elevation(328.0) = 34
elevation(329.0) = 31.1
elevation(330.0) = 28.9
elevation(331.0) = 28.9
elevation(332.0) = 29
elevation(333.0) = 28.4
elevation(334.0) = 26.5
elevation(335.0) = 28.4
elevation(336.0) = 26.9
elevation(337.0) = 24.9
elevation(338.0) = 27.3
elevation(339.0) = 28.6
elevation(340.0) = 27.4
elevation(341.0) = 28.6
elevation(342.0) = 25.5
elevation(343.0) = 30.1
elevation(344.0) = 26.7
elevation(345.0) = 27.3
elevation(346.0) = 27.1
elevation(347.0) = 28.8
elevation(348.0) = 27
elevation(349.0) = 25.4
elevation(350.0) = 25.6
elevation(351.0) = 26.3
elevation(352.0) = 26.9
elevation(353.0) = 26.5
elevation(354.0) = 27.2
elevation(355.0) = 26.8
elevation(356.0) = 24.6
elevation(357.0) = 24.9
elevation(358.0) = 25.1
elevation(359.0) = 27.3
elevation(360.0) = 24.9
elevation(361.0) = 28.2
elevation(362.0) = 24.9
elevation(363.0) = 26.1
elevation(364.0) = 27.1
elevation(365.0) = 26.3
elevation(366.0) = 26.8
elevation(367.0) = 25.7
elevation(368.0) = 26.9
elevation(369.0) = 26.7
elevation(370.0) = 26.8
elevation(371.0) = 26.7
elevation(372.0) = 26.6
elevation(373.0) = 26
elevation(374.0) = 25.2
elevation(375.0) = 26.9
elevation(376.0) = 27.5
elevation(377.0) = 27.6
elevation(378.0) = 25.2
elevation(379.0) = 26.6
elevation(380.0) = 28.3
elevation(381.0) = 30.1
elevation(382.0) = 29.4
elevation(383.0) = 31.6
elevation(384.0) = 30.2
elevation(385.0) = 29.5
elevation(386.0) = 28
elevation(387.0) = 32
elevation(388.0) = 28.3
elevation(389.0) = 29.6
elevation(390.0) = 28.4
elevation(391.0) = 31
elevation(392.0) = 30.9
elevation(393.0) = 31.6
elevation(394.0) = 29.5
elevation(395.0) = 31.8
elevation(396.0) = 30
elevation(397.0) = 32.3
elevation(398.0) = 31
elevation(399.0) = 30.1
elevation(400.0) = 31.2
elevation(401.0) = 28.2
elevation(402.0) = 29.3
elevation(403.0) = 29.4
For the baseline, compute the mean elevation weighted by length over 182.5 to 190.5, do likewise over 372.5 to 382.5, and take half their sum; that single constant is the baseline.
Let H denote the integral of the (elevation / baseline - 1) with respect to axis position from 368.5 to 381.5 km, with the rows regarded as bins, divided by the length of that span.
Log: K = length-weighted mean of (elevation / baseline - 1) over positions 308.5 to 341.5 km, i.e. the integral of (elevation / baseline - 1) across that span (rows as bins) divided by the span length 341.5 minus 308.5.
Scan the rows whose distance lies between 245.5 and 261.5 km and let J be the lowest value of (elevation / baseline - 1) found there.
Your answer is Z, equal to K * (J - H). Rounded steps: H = 0.19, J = 0.01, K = 0.21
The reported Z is -0.037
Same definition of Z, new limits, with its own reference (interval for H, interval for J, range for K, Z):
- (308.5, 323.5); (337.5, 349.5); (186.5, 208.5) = 0.005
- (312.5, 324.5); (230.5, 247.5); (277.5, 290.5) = -0.035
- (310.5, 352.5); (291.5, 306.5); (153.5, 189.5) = 0.022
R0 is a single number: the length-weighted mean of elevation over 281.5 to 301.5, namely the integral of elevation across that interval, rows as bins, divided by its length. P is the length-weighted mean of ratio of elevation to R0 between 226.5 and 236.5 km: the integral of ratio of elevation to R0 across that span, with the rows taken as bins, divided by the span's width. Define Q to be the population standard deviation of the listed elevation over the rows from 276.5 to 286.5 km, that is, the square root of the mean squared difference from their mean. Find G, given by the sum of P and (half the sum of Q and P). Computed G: 2.00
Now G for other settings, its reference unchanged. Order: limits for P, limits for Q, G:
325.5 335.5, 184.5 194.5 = 2.24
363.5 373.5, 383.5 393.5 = 2.25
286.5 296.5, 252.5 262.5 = 2.38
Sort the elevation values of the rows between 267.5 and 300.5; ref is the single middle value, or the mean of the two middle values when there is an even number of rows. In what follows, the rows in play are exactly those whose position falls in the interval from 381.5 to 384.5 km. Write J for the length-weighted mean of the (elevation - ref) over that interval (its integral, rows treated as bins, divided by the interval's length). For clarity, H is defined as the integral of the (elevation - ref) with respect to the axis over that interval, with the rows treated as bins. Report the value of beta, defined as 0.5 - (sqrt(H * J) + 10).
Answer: -18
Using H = 14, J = 4.7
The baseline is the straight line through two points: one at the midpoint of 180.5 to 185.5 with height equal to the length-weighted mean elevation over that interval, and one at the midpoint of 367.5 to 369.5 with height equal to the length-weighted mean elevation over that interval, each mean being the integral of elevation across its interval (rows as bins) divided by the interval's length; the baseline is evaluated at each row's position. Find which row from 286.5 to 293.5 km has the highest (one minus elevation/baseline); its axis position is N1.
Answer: 290.0 km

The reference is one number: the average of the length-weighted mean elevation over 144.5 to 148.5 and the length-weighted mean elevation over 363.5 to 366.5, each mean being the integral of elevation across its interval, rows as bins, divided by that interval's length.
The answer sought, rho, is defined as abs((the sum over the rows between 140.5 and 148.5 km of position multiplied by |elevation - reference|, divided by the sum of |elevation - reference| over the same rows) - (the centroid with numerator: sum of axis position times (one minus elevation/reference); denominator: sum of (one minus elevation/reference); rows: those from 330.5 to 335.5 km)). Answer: 188.0 km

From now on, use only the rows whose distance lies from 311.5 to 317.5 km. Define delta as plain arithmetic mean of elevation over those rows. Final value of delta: 26.2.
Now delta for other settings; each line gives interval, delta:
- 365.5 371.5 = 26.6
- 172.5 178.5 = 20.4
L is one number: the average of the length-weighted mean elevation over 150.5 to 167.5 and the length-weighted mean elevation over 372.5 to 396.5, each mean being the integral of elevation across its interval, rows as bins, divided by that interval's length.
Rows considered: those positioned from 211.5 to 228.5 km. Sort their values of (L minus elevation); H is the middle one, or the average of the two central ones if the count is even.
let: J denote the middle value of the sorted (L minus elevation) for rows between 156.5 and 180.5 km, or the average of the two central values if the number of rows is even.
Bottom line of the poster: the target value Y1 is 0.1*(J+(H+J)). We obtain 1.09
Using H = 3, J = 3.8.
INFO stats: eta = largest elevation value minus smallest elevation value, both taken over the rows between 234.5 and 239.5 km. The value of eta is 2.0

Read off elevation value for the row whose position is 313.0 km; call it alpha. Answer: 24.7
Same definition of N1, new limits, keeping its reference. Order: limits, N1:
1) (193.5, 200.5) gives 195.0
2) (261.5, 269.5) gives 264.0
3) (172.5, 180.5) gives 176.0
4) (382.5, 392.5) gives 386.0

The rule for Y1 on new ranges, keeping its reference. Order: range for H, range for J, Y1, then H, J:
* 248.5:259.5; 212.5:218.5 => 0.70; -1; 4.1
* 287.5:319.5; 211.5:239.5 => 0.56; 0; 3.0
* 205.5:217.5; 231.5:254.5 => 0.83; 5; 1.7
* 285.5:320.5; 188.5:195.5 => 1.40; 0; 7.2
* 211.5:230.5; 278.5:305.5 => 0.27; 3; -0.3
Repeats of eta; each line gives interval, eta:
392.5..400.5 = 2.8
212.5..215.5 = 0.8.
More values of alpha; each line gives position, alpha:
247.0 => 23.8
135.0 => 25.1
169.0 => 21.9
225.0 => 23.3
